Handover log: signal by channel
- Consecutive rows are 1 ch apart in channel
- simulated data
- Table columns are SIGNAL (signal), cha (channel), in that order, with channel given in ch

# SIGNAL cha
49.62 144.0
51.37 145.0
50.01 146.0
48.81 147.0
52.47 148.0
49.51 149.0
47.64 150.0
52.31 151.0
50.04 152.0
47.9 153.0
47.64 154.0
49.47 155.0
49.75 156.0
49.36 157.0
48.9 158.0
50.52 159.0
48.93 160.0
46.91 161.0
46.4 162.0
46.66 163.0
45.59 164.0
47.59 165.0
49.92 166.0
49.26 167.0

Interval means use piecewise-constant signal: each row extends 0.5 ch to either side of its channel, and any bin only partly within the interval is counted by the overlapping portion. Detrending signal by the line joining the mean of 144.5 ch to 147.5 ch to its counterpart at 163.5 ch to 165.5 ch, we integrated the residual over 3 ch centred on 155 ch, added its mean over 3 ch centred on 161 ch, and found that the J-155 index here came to 1.9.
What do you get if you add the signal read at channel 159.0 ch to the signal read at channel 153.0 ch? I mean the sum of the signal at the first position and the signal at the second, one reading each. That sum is 98.4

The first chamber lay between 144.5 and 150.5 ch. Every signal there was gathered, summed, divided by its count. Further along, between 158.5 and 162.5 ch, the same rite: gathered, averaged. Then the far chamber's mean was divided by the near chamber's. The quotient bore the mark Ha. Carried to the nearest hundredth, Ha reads 0.96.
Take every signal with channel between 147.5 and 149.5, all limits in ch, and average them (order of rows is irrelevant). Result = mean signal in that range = 51.0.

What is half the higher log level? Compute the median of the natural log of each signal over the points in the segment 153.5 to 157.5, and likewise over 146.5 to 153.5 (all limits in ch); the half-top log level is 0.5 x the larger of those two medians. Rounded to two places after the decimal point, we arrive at 1.95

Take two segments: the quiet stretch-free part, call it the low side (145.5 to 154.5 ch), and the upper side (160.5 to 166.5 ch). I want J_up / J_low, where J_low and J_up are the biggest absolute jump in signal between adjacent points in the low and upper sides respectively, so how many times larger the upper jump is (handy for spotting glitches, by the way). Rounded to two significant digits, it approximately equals 0.50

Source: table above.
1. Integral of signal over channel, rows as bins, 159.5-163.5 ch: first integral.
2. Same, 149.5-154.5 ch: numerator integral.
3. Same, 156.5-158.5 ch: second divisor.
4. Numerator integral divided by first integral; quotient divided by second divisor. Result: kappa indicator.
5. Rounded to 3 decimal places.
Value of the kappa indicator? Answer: 0.013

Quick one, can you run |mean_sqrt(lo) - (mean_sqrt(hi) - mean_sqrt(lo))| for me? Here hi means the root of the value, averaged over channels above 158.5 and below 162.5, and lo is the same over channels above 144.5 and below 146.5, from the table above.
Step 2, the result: 7.30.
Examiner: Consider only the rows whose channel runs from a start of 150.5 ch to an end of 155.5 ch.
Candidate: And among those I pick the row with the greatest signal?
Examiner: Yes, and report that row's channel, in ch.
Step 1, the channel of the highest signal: 151.0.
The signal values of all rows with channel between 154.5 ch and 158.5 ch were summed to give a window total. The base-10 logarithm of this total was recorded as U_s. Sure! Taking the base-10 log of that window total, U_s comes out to 2.30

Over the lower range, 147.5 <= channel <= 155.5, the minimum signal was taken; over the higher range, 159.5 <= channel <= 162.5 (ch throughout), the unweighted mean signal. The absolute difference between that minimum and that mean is 0.2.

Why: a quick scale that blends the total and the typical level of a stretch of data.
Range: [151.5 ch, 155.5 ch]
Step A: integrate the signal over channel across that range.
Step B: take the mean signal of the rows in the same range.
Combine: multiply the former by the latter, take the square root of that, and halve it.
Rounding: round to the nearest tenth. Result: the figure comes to 48.8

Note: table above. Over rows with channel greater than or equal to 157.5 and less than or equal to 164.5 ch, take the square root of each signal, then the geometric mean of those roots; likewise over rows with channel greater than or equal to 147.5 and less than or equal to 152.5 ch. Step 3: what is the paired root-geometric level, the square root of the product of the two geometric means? 7.00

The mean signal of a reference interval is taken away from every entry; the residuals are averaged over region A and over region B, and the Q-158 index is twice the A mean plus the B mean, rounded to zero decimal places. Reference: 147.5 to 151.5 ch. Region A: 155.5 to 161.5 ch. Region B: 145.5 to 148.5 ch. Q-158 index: -3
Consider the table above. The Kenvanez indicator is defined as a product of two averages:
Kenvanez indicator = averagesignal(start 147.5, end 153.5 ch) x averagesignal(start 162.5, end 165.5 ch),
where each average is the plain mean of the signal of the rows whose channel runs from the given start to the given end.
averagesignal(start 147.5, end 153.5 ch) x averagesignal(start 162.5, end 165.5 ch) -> 2330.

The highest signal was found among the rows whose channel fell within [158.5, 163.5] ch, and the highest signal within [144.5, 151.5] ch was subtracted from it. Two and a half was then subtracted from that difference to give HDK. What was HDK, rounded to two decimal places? -4.45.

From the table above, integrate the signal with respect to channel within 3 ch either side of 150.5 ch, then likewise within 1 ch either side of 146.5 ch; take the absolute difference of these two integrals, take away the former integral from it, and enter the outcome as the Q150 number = -99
